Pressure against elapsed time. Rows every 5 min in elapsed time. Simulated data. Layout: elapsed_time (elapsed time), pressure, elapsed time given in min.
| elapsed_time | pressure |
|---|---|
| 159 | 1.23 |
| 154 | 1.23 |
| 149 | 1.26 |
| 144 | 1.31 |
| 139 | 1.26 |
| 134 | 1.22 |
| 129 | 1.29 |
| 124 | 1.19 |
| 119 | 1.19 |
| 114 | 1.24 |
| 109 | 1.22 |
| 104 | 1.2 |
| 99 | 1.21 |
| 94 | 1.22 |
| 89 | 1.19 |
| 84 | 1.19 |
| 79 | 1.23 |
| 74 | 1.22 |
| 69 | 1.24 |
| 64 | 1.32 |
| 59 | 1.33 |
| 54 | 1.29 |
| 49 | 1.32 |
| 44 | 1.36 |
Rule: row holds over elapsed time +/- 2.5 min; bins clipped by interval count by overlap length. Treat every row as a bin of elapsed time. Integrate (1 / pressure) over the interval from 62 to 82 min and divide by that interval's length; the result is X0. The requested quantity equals 0.801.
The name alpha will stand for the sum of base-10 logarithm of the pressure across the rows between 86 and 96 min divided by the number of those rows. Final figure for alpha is 0.081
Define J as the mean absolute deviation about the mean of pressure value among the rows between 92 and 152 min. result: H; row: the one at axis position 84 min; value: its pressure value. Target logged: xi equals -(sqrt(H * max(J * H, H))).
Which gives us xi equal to -1.19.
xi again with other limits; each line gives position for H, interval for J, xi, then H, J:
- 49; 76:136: -1.32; 1.32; 0.021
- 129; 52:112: -1.29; 1.29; 0.038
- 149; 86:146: -1.26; 1.26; 0.031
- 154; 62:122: -1.23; 1.23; 0.023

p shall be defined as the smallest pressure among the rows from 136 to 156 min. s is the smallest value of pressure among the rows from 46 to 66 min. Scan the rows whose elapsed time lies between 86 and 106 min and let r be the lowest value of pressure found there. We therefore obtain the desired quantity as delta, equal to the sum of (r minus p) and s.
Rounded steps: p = 1.23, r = 1.19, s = 1.29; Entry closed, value 1.25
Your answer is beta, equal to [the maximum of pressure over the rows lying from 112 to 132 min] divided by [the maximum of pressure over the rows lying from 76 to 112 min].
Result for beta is 1.05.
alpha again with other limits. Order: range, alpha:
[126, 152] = 0.103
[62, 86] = 0.093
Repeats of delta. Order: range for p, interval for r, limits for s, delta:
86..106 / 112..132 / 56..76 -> 1.22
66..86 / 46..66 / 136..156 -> 1.33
